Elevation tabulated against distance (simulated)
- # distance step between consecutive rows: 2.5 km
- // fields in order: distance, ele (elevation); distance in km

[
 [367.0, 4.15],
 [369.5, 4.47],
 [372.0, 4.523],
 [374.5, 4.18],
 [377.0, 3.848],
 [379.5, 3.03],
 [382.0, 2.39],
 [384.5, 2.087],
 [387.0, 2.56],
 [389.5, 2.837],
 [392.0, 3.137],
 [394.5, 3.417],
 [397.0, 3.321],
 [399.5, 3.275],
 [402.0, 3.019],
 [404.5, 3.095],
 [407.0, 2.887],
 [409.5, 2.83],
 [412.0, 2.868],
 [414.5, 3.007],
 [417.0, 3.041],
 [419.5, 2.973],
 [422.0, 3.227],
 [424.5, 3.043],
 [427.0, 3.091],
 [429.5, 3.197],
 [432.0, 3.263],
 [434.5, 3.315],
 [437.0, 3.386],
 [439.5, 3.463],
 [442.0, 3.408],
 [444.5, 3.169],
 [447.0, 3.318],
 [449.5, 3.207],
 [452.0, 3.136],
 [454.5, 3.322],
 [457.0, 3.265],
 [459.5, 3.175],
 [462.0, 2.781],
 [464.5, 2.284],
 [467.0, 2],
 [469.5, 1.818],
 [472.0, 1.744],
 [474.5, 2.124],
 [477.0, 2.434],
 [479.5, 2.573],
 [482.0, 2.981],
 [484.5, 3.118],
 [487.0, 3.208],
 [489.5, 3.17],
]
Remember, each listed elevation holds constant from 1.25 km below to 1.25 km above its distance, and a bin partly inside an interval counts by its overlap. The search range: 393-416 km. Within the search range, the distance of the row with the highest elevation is 394.5 km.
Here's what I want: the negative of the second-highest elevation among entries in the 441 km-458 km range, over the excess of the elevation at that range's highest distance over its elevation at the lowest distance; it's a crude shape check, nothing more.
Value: 23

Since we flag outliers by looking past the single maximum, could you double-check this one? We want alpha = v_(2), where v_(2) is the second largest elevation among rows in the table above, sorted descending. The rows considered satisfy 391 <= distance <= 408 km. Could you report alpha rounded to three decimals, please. 3.321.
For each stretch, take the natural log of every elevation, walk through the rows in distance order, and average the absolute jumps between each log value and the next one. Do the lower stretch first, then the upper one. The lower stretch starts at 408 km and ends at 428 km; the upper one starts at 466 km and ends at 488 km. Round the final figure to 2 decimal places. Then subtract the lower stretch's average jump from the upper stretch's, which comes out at 0.06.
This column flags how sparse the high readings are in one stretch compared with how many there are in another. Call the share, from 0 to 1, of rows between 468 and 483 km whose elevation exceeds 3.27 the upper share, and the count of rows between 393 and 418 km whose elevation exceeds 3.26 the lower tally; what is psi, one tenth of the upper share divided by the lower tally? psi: 0.0000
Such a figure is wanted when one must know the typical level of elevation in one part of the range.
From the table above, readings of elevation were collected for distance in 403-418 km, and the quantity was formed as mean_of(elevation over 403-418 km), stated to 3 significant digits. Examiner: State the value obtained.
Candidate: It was 2.95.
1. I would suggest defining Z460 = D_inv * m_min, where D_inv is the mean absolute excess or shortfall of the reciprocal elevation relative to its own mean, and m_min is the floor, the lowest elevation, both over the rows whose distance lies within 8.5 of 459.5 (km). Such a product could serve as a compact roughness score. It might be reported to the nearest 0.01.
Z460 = 0.12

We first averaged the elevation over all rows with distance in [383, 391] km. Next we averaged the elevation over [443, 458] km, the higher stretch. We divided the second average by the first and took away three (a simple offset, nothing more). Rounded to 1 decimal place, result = -1.7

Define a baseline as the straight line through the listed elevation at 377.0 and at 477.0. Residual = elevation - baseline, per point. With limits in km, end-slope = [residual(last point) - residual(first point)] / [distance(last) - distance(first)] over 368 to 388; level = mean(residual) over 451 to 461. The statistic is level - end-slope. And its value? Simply 0.6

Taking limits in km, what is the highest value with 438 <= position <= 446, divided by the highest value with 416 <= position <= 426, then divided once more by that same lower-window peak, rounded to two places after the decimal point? 0.33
